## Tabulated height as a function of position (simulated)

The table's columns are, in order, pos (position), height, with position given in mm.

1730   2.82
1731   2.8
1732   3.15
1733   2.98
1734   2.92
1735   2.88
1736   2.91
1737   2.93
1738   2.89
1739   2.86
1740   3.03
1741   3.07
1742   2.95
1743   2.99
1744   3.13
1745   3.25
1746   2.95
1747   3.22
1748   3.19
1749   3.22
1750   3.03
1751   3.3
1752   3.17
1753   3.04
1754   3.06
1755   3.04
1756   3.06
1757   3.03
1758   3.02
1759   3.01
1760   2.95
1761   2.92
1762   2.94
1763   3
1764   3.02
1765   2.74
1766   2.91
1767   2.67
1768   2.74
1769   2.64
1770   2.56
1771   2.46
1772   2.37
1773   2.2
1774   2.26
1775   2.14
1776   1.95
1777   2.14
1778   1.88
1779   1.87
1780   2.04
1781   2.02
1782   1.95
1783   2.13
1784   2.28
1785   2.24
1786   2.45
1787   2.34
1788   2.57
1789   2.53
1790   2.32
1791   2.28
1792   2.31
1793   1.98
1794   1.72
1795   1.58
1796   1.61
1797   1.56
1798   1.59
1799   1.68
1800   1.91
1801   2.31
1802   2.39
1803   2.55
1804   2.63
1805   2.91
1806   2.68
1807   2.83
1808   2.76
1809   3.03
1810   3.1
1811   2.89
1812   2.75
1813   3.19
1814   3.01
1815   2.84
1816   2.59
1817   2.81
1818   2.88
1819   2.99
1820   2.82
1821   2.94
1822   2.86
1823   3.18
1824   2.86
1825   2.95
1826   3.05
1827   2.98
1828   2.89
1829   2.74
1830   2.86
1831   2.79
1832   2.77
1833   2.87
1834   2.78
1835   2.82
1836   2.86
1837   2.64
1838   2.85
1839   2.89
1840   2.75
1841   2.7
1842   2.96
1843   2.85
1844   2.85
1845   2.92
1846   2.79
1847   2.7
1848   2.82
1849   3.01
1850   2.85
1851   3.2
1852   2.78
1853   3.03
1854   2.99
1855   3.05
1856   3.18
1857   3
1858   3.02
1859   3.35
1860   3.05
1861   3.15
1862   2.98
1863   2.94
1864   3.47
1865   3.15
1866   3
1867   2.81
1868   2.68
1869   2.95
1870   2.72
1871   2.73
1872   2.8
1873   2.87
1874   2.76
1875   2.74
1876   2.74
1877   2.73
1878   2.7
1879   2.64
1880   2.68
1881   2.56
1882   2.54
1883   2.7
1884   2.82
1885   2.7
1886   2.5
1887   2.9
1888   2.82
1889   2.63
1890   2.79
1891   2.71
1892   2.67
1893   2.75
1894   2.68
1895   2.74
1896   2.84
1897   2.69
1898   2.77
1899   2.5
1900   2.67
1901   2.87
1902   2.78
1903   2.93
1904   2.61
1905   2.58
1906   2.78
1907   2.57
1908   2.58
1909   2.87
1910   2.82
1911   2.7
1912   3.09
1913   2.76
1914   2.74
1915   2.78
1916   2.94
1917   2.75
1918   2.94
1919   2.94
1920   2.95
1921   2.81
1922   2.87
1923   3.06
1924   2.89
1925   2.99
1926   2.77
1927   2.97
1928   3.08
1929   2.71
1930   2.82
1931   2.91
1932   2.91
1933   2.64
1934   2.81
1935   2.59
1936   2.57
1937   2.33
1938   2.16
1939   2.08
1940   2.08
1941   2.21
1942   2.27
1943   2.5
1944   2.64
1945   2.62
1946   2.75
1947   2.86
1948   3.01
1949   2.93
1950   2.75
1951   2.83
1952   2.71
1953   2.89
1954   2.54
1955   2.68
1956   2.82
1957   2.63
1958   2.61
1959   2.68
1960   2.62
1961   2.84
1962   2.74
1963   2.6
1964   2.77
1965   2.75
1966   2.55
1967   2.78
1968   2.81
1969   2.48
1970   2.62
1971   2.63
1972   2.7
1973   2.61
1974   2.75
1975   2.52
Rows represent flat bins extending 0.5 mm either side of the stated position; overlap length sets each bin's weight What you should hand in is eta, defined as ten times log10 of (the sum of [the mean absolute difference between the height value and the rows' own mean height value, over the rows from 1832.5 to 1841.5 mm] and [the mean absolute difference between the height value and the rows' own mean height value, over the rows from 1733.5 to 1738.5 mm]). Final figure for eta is -10.6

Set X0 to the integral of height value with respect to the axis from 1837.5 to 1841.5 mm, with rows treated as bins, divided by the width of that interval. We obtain 2.80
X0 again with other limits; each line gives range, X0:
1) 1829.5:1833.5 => 2.82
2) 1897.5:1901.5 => 2.70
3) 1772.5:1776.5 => 2.14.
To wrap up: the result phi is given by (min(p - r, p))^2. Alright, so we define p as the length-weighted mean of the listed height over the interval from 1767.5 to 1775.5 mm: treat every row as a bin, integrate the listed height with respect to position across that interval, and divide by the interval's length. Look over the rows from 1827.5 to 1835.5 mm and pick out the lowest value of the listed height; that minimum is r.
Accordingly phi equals 0.10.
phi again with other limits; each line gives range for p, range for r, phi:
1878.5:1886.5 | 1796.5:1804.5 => 1.17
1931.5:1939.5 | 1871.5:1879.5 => 0.02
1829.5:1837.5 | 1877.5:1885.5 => 0.07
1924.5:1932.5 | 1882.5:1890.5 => 0.16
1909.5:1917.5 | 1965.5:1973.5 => 0.12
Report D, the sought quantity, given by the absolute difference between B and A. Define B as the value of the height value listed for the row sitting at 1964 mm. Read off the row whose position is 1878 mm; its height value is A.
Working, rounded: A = 2.7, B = 2.77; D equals 0.07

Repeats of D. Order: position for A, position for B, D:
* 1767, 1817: 0.14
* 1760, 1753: 0.09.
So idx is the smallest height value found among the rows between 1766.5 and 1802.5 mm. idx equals 1.56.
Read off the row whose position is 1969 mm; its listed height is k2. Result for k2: 2.48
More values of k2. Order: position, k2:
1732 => 3.15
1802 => 2.39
